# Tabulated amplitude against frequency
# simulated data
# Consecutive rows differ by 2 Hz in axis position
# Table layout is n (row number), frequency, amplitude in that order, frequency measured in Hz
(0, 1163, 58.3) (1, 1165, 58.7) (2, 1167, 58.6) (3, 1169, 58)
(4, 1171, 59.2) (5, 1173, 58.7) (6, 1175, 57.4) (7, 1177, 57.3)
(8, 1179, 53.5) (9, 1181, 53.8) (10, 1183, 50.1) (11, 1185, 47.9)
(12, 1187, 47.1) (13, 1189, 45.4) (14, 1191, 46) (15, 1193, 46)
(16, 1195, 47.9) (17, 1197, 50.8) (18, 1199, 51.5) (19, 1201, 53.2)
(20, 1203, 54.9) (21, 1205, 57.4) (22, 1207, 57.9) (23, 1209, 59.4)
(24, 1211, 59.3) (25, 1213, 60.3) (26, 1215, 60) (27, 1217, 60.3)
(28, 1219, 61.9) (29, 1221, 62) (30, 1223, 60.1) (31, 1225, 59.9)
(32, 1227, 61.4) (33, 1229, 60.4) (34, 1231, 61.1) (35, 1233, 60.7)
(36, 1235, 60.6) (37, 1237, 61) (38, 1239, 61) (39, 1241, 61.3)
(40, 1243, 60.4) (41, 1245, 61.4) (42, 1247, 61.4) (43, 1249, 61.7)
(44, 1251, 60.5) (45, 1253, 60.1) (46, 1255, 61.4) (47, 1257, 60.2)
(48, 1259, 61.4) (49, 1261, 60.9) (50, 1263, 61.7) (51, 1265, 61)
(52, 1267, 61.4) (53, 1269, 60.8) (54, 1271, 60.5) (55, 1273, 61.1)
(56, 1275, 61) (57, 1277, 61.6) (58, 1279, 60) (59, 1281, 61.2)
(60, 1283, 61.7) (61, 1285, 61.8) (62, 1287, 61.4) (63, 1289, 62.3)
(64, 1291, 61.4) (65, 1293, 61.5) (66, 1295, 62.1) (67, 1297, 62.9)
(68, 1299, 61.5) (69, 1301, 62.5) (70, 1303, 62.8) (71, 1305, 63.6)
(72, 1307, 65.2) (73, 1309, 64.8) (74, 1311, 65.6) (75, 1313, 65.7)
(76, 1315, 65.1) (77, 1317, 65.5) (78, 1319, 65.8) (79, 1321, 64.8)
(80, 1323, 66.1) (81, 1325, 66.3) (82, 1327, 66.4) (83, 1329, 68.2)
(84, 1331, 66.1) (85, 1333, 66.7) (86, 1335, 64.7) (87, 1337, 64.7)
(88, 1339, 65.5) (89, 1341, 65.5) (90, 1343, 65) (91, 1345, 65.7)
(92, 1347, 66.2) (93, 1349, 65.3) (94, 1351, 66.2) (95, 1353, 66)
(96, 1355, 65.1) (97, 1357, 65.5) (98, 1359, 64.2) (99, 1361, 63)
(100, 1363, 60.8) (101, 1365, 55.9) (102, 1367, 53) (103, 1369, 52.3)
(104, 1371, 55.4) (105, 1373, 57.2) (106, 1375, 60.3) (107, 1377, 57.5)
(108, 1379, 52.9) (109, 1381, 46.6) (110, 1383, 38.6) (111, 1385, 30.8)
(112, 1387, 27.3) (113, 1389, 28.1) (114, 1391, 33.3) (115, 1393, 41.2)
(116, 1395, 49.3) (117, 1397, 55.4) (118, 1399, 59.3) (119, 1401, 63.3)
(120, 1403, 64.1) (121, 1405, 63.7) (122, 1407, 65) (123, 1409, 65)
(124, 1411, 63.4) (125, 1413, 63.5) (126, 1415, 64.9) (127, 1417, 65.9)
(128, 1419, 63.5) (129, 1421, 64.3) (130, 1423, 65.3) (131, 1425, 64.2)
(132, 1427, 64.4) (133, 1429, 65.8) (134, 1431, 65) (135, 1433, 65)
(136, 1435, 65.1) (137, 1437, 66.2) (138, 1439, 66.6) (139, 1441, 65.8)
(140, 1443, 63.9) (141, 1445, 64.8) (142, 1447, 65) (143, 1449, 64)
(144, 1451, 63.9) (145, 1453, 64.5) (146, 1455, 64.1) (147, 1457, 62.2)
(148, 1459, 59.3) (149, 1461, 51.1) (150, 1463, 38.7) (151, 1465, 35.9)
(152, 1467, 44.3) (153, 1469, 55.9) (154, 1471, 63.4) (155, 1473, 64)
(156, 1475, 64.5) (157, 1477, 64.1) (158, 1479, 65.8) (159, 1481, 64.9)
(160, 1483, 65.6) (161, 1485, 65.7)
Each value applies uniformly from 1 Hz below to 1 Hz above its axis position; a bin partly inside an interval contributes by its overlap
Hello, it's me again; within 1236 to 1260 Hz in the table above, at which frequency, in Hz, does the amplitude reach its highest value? 1249 Hz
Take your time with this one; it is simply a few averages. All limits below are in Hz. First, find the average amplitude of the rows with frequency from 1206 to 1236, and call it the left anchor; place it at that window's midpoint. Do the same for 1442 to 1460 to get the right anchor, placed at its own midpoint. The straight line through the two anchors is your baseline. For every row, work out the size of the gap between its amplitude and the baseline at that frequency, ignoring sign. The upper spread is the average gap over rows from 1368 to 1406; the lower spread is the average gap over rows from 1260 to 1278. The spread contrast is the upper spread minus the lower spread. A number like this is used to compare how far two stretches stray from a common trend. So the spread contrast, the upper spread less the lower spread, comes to 13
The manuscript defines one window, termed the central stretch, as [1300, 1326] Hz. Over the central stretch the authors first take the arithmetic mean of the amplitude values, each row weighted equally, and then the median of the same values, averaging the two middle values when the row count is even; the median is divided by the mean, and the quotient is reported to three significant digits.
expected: 1.00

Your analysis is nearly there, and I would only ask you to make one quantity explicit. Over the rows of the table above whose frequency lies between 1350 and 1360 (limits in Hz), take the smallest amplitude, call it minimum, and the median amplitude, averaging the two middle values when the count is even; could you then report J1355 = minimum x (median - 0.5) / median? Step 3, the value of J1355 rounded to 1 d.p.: 63.7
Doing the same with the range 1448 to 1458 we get 61.7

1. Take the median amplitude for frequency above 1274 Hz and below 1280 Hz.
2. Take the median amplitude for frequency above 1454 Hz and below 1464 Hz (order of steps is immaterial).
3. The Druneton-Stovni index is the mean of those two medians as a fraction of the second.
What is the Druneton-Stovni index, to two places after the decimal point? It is 1.01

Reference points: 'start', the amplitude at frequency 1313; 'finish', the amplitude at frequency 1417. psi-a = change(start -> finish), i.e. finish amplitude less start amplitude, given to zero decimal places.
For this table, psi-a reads 0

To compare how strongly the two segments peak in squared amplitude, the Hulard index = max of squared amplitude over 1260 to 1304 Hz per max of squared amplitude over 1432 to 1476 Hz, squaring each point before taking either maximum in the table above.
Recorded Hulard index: 0.89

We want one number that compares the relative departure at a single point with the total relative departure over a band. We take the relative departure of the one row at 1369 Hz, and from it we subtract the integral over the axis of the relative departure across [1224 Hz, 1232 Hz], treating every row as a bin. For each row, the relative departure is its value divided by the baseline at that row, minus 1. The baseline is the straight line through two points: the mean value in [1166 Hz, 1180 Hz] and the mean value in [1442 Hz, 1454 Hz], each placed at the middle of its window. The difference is -0.4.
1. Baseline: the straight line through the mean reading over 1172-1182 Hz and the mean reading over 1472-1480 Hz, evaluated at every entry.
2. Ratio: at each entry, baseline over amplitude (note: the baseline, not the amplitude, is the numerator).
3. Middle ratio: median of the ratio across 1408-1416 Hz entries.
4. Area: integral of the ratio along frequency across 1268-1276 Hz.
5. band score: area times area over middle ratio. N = 61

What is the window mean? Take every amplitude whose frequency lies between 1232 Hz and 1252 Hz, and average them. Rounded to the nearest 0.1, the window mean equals 61.0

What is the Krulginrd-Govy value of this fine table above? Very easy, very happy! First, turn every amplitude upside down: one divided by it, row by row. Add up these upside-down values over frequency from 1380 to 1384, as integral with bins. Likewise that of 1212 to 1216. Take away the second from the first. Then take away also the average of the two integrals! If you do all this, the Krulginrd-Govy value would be -0.052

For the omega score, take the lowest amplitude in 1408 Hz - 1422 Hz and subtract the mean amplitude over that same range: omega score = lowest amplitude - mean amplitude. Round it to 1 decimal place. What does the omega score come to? -1.0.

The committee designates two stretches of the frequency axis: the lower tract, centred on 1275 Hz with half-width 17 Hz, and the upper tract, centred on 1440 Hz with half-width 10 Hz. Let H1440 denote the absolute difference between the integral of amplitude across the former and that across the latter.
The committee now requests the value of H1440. 780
